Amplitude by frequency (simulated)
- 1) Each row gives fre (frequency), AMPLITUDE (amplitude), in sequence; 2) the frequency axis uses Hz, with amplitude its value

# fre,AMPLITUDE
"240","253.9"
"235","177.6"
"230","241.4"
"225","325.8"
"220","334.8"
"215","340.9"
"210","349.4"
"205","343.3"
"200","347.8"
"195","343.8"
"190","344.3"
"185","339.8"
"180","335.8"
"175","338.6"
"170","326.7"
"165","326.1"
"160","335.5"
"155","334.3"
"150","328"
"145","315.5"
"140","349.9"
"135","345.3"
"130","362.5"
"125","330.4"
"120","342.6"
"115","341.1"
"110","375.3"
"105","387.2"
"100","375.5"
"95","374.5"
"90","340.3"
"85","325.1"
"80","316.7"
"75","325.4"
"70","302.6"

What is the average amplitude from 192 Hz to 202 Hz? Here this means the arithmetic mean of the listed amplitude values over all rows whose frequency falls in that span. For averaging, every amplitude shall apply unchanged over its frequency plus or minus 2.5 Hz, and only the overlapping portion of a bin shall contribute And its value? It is 346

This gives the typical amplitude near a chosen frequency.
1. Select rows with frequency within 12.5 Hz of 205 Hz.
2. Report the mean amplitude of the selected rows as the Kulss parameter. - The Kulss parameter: 345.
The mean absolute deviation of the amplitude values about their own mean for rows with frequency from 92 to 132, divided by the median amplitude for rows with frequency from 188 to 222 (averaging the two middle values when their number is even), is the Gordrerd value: 0.050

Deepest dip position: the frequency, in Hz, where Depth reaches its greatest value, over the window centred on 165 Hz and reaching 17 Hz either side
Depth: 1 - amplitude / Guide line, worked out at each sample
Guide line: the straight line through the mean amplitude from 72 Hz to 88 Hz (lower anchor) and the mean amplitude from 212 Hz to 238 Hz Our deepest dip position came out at 150 Hz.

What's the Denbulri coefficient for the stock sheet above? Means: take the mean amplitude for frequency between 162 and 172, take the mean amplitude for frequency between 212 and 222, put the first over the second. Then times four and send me 3.86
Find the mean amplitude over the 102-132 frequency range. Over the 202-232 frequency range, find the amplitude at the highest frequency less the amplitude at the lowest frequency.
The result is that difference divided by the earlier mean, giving -0.286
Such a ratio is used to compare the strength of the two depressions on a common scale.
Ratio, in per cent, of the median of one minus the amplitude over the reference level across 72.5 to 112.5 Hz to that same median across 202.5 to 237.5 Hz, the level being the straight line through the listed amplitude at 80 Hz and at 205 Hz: -339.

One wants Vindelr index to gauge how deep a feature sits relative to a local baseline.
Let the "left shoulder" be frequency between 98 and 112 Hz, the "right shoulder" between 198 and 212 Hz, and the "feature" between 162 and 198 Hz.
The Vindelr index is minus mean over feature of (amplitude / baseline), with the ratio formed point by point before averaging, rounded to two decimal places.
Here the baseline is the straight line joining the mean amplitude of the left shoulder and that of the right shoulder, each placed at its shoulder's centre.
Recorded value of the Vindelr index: -0.95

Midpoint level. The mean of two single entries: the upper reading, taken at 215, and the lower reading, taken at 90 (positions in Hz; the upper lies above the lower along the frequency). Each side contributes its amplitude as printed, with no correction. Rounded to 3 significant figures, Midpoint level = 341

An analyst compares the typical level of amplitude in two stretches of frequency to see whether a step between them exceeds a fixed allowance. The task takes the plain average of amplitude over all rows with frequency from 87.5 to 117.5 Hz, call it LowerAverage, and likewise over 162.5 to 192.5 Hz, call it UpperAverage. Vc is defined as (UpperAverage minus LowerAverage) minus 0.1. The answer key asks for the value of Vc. -31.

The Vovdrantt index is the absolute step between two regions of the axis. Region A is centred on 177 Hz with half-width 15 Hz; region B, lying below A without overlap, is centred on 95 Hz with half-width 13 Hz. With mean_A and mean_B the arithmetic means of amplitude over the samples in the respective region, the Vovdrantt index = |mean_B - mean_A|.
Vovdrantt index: 25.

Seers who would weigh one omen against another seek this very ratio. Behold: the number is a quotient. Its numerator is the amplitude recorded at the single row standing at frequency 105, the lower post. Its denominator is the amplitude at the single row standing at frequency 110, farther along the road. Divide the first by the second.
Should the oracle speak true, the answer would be 1.03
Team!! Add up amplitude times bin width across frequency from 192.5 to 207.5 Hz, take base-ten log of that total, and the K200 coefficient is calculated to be 3.71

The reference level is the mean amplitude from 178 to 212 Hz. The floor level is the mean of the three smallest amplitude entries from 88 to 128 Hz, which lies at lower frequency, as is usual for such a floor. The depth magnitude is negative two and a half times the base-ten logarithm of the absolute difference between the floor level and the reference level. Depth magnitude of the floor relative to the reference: -2.0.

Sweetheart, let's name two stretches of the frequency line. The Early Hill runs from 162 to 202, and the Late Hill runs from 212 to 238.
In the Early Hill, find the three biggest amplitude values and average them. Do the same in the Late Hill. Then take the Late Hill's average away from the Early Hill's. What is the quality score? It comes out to 11.5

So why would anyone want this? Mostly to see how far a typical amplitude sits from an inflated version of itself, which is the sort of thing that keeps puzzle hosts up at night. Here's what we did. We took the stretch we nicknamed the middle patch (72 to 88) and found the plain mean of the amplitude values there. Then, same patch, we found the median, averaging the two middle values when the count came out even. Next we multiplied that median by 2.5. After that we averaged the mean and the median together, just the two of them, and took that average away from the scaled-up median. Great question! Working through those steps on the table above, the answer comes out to 489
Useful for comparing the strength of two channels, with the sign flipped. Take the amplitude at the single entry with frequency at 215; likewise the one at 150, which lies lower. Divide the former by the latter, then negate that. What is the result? -1.04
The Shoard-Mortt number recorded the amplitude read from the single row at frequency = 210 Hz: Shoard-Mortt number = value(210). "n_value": 349.4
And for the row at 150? 328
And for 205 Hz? 343.3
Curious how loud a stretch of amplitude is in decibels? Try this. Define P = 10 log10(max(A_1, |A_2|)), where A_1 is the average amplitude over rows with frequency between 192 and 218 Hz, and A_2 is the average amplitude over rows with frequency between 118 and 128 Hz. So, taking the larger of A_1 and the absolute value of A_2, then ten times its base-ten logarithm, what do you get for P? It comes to 25.4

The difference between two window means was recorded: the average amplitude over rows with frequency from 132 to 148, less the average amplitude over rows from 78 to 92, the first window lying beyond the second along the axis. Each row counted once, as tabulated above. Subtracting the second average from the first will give 10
